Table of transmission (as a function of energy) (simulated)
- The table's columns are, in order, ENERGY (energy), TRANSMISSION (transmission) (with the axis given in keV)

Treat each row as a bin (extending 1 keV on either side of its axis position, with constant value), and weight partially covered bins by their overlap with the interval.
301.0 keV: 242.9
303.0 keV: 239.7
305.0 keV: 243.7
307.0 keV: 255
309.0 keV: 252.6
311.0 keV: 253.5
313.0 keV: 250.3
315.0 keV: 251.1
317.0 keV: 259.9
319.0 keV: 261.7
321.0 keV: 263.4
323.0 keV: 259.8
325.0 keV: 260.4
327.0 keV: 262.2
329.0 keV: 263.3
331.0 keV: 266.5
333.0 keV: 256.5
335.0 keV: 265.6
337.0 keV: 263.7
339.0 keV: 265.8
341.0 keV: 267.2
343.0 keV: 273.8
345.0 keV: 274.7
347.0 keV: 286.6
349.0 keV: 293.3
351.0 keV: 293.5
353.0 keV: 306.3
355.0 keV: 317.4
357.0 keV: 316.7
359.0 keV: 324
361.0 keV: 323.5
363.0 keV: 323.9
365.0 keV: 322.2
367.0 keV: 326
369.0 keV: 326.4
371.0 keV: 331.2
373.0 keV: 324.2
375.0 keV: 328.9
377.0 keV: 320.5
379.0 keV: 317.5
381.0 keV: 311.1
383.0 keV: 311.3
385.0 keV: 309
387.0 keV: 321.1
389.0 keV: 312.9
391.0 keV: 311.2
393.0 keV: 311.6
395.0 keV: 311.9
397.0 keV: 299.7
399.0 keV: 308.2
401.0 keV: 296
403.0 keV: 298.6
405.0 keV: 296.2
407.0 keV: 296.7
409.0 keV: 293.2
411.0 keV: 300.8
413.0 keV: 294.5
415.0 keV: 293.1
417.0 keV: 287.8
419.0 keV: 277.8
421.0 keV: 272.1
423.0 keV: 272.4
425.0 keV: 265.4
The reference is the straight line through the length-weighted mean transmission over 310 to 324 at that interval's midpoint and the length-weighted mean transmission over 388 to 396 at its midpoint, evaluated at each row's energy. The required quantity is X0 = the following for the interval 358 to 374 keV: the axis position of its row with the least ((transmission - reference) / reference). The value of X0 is 373.0 keV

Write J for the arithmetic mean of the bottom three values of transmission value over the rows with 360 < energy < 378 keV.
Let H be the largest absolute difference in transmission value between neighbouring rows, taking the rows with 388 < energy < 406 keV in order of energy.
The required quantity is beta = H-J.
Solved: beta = -310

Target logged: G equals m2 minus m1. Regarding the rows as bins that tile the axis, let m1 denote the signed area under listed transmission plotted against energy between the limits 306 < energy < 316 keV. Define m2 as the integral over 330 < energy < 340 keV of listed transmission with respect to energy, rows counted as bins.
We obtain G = 111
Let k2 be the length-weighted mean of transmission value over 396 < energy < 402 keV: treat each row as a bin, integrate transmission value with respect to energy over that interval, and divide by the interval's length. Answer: 301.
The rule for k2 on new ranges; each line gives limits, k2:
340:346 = 272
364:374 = 326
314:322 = 259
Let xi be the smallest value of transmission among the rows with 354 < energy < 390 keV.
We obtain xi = 309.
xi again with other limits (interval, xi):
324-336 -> 256.5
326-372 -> 256.5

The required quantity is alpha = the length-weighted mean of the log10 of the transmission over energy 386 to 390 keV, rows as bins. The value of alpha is 2.50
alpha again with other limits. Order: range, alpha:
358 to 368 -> 2.51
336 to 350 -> 2.44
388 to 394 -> 2.49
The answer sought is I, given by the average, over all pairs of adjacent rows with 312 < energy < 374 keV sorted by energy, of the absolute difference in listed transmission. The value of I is 4.2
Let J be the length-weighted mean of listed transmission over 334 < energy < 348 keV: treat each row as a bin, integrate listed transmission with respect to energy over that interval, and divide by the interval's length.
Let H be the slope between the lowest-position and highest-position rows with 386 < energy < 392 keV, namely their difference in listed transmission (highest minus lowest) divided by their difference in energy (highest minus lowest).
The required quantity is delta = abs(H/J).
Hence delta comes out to 0.0091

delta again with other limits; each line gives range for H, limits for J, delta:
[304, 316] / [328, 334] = 0.0028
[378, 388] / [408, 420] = 0.0015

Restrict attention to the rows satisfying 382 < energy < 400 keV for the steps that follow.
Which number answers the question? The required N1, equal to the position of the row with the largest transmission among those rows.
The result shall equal 387.0 keV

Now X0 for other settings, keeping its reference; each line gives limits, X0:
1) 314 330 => 315.0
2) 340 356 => 341.0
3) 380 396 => 395.0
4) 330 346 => 333.0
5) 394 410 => 409.0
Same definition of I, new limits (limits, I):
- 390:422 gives 5.3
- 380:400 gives 5.1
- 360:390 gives 4.5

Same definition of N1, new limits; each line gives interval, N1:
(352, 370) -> 369.0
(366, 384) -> 371.0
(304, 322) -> 321.0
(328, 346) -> 345.0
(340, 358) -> 355.0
